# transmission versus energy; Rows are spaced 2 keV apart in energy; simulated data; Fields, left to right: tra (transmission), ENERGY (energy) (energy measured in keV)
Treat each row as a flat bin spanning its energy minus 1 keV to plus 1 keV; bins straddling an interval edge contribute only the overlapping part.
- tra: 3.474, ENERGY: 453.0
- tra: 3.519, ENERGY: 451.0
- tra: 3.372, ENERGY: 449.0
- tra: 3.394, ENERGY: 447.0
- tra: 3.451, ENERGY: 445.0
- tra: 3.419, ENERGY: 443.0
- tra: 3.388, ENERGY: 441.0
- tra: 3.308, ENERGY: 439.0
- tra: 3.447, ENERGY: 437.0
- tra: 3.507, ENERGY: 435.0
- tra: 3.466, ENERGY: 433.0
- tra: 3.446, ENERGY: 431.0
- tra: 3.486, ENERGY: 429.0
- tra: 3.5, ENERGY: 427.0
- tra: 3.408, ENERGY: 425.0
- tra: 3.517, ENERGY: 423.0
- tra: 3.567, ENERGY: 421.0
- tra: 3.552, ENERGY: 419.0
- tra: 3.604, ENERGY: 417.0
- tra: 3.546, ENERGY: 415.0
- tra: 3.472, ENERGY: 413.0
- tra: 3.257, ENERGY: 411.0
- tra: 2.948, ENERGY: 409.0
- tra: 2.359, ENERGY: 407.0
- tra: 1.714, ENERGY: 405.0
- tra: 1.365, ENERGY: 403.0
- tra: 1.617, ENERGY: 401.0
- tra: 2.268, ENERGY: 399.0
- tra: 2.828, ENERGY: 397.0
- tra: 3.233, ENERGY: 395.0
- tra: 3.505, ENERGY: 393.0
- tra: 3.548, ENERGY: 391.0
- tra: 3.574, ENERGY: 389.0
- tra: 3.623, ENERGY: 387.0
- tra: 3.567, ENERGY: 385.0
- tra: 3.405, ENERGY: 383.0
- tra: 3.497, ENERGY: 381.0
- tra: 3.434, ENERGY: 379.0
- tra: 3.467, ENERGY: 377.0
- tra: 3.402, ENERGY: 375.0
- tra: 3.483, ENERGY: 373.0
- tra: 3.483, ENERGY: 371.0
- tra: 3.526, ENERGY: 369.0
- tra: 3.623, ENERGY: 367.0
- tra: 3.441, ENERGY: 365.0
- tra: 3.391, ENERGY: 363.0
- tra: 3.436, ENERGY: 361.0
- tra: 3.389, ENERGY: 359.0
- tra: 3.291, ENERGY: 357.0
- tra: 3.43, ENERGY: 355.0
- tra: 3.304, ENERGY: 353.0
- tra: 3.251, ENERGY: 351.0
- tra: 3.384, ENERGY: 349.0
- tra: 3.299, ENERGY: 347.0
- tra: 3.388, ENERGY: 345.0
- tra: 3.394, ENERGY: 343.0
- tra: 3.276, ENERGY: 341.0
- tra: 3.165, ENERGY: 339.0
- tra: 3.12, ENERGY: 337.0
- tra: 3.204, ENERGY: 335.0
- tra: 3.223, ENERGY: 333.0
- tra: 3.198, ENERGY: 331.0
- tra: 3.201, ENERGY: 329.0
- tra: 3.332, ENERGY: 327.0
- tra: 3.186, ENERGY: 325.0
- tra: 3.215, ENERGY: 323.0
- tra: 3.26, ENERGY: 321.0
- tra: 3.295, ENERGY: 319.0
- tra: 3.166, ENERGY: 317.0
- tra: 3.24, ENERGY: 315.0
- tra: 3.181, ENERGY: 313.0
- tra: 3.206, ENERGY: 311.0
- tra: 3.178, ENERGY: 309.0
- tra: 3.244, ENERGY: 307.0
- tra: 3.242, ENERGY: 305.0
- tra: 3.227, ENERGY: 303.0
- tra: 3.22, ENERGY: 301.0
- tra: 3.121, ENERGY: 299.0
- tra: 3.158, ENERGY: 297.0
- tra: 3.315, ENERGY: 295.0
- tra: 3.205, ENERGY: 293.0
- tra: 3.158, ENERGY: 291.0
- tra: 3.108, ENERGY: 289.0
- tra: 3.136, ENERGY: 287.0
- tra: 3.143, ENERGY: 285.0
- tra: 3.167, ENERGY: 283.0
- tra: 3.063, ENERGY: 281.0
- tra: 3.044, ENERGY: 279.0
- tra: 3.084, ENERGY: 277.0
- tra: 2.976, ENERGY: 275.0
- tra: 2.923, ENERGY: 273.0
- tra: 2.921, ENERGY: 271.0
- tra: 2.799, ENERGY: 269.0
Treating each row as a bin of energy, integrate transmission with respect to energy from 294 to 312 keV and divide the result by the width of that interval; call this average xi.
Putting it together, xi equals 3.21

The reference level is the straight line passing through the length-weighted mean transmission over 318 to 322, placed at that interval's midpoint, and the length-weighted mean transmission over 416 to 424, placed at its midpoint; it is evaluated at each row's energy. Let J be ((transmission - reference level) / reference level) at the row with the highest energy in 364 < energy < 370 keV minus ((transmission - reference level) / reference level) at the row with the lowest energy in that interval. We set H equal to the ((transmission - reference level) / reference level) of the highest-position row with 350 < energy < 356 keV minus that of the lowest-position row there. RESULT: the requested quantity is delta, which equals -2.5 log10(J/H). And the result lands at 0.9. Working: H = 0.050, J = 0.02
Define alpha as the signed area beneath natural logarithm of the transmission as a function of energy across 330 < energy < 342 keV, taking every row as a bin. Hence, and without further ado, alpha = 13.9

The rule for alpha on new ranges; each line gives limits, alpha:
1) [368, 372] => 5.0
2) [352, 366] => 17.1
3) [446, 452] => 7.4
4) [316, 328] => 14.1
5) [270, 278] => 8.7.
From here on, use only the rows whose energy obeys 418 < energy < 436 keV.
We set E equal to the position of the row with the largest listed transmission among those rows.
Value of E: 421.0 keV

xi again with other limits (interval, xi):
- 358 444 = 3.26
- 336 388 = 3.40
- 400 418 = 2.65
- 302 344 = 3.23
